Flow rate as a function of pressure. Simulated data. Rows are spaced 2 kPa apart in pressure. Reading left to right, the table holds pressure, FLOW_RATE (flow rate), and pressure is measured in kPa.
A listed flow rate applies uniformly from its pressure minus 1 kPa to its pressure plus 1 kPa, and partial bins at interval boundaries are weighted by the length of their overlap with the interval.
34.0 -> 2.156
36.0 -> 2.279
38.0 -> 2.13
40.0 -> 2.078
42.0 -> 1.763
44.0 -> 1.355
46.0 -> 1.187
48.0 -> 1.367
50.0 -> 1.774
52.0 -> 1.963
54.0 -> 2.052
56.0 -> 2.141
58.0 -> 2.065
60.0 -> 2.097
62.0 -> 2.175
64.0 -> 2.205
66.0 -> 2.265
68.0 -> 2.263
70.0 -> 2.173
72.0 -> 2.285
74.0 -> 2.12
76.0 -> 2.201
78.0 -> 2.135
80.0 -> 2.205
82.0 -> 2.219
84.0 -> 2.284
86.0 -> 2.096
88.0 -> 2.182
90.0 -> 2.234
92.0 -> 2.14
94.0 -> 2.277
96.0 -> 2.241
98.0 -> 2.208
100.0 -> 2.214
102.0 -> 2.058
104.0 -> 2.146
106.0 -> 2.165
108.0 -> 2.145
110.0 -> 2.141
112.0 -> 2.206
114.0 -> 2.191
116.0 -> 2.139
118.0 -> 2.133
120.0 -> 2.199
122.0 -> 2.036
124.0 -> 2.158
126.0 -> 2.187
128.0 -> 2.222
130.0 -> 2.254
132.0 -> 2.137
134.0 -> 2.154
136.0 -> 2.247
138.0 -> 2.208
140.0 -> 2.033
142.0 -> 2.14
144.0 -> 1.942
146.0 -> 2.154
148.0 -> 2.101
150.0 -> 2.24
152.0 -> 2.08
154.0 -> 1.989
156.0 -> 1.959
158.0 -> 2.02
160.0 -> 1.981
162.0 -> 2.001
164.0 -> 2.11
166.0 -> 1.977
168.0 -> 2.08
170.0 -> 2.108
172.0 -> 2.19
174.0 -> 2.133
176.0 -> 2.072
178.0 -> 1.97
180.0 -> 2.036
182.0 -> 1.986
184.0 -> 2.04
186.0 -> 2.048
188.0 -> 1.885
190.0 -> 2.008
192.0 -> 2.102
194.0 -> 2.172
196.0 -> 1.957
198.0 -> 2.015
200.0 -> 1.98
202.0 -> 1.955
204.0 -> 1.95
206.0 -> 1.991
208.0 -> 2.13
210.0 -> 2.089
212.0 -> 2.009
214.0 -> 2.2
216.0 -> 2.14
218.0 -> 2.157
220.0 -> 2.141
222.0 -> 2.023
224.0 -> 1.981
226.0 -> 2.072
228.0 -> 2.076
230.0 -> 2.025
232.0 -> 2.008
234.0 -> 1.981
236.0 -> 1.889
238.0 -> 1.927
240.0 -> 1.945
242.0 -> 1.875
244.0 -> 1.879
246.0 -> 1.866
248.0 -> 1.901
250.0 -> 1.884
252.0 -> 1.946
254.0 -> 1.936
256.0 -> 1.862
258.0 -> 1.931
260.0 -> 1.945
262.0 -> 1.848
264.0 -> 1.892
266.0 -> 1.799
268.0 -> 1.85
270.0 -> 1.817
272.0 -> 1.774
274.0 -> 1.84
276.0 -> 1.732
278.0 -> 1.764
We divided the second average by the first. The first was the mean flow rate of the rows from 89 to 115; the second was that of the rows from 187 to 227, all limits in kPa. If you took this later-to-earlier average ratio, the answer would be 0.94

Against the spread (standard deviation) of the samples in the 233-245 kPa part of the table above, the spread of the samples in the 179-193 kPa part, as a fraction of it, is 1.6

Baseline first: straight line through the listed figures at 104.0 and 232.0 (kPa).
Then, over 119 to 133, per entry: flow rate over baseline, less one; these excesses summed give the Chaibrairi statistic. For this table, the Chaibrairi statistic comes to 0.16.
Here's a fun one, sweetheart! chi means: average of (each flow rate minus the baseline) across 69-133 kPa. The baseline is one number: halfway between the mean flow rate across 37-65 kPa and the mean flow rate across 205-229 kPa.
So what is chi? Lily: 0.20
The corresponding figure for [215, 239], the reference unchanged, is 0.05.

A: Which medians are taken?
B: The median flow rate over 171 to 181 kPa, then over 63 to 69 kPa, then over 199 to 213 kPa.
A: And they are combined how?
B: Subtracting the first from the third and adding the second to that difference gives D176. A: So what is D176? 2.18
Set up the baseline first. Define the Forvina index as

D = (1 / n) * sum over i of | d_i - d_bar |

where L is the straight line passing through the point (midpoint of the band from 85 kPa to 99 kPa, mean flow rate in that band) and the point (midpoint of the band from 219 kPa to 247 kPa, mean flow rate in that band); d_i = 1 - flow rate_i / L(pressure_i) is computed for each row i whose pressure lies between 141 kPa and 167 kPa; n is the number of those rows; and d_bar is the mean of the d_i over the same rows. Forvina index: 0.034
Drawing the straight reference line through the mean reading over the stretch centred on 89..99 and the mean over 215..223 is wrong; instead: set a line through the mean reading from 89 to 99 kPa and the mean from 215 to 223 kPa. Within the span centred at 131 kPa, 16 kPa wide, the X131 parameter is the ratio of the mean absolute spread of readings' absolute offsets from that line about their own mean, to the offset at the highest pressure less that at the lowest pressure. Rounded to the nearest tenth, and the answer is -1.3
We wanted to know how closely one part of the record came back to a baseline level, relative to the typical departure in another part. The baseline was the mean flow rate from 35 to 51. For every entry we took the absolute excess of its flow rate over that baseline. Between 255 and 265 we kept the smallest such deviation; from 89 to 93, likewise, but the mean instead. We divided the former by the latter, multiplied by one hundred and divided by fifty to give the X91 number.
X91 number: 0.48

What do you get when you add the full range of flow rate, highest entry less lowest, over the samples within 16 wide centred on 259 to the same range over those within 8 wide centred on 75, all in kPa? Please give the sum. 0.31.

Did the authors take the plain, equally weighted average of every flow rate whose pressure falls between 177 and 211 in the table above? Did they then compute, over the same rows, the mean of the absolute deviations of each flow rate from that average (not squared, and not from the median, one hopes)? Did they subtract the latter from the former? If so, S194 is 1.96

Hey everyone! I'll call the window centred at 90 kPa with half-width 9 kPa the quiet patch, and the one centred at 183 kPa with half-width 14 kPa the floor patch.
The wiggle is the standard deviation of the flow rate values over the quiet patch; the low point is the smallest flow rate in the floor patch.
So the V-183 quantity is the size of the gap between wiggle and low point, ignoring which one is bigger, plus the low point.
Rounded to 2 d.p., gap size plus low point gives 3.71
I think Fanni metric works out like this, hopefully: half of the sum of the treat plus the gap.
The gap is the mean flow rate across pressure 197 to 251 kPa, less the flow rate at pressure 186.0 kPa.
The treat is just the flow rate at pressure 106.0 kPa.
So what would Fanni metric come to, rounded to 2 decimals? 1.06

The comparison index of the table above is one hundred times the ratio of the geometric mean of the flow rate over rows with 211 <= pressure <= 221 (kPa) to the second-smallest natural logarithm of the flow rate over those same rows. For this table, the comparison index 280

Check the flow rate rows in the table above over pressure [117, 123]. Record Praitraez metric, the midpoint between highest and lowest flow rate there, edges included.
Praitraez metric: 2.12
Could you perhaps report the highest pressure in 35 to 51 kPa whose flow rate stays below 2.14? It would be 50.0 kPa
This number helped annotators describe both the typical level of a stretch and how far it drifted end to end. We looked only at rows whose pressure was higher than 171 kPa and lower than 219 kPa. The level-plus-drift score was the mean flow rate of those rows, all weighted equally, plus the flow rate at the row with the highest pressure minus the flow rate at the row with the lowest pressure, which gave 2.02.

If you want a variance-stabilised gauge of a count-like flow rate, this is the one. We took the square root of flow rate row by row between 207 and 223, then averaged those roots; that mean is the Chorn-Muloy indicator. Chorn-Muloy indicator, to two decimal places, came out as 1.45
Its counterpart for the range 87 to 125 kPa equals 1.47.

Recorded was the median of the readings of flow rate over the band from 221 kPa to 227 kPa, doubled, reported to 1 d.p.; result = 4.0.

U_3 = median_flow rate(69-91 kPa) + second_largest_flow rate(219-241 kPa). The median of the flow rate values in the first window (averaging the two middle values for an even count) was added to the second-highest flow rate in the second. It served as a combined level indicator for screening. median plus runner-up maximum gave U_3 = 4.28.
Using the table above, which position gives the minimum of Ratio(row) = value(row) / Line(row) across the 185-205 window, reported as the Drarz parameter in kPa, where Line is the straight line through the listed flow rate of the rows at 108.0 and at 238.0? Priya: 188.0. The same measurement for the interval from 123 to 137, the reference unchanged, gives 132.0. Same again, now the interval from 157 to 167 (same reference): 160.0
